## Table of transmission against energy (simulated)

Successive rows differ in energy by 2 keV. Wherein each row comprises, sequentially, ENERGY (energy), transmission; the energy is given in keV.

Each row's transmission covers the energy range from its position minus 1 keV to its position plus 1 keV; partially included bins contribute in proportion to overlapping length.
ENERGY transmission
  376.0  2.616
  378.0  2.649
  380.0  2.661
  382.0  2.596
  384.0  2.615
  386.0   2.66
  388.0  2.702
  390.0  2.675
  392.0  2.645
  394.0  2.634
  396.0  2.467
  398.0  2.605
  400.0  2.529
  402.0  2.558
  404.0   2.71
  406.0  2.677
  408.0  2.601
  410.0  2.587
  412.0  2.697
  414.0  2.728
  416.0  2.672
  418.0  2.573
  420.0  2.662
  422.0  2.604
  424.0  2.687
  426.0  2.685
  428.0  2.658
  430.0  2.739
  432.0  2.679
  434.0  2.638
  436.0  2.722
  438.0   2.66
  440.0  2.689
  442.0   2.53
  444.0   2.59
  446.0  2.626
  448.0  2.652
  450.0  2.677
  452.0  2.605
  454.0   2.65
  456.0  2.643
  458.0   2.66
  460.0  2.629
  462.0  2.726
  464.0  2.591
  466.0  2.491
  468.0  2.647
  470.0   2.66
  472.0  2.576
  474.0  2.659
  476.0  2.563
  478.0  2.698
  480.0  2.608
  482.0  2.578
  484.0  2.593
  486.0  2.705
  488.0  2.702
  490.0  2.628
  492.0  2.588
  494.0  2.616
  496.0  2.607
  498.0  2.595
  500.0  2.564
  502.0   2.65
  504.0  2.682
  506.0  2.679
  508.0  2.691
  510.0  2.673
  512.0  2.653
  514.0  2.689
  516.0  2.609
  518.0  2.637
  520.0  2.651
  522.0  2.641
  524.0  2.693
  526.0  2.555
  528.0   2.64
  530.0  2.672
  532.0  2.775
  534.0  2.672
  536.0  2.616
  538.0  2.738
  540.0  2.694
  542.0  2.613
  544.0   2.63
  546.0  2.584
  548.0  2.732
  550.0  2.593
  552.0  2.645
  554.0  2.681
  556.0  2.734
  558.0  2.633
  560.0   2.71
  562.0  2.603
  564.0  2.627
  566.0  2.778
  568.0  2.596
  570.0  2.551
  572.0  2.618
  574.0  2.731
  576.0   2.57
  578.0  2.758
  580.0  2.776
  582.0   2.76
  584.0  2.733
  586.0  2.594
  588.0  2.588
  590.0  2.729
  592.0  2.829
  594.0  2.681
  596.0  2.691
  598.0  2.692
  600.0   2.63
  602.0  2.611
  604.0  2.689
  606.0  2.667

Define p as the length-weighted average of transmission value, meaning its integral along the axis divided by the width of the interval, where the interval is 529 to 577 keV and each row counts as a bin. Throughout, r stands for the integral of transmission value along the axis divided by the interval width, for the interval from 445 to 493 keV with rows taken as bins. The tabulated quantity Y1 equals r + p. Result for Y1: 5.29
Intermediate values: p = 2.66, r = 2.631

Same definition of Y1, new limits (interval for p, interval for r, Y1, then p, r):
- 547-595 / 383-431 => 5.32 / 2.68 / 2.640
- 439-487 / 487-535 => 5.28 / 2.63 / 2.648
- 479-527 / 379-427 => 5.27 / 2.64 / 2.635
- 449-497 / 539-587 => 5.29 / 2.63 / 2.664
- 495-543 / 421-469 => 5.30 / 2.65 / 2.645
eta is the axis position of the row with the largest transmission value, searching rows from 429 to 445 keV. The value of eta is 430.0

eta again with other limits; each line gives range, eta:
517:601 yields 592.0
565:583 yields 566.0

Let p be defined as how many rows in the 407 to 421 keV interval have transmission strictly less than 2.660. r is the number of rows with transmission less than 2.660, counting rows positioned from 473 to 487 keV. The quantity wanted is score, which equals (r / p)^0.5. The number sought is 1.29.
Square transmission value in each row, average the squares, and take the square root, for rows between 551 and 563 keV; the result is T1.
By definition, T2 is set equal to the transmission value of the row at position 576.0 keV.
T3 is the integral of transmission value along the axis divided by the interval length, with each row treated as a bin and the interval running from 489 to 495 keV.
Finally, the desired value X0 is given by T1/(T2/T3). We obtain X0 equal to 2.71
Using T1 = 2.668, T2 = 2.57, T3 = 2.61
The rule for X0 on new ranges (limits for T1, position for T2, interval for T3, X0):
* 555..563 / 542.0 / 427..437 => 2.75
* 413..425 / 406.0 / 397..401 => 2.55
